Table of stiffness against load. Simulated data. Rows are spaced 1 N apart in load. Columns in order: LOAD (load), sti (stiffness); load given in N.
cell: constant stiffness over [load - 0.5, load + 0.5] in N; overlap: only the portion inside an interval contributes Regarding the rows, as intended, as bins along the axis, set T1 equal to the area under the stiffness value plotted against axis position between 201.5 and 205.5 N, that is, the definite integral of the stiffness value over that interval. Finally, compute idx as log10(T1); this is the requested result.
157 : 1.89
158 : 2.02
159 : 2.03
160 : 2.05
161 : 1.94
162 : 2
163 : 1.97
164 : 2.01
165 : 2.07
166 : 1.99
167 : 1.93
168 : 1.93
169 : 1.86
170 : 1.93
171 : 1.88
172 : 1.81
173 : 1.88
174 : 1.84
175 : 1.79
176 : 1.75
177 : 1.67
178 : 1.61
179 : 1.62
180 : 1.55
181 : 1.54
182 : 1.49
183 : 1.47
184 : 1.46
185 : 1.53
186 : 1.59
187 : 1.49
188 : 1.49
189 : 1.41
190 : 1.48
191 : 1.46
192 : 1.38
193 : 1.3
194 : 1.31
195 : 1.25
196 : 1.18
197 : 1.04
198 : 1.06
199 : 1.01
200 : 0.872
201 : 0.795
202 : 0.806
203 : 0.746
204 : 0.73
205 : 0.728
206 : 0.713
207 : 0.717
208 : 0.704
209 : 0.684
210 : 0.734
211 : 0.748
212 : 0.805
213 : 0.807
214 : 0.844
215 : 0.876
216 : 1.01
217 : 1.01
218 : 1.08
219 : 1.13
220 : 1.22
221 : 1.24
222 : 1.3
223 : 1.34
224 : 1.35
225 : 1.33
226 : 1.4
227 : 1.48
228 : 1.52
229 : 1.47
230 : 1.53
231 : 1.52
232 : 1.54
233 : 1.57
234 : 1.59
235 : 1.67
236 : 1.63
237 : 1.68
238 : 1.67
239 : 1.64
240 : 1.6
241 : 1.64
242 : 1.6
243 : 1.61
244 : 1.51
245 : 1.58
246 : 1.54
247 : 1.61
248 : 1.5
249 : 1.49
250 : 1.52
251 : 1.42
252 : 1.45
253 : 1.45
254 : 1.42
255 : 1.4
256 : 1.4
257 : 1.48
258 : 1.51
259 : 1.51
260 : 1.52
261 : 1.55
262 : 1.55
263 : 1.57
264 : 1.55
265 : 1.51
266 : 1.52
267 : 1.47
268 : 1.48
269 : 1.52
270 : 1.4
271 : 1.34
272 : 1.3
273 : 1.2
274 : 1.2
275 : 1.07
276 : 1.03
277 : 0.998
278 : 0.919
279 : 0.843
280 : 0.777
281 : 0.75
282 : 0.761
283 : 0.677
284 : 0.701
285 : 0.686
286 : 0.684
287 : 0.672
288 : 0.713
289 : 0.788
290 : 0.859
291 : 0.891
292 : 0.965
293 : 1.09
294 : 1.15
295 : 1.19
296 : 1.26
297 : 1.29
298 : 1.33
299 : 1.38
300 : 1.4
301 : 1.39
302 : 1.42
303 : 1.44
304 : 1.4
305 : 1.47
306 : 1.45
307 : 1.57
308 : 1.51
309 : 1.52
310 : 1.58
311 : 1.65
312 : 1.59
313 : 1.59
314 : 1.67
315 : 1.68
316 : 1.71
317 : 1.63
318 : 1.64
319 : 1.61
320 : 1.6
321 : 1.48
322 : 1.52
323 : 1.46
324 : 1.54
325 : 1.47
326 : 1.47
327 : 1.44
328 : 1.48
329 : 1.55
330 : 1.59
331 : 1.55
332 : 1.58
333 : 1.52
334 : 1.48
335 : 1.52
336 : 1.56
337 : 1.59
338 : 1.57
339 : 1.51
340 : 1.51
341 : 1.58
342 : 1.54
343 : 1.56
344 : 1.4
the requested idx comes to 0.48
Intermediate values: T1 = 3.0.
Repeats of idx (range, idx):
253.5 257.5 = 0.76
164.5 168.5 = 0.90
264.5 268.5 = 0.78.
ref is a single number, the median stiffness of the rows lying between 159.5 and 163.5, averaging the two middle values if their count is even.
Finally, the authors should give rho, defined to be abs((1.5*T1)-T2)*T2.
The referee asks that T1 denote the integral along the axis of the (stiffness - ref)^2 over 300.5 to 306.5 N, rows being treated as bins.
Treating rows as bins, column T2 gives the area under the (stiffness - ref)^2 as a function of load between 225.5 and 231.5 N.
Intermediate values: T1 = 1.9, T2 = 1.5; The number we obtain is 1.9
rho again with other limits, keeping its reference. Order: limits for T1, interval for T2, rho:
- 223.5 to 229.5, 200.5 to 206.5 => 56.9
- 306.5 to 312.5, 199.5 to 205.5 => 62.6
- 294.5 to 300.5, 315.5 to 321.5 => 2.9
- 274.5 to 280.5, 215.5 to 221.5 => 24.5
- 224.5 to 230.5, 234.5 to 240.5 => 1.3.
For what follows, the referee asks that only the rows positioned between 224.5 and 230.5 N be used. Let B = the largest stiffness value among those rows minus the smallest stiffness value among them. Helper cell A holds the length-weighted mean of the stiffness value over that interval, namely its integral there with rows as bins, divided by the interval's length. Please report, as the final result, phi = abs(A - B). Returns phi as 1.3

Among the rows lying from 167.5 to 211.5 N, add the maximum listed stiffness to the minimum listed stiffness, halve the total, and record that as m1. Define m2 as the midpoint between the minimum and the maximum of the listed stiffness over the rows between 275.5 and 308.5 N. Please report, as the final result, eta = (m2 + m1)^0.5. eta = 1.56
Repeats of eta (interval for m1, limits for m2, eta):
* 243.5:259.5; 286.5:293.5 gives 1.54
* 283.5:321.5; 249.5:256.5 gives 1.63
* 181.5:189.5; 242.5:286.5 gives 1.63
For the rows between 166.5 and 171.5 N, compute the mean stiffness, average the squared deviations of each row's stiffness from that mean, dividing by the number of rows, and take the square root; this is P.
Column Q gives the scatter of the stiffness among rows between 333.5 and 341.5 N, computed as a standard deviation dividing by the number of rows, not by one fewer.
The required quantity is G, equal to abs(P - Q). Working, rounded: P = 0.030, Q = 0.04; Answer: 0.0073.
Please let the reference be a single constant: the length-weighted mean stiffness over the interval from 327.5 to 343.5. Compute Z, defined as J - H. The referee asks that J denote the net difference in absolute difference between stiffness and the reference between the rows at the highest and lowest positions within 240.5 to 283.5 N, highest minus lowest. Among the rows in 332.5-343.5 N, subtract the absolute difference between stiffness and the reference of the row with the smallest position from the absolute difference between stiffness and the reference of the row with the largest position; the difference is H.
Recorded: 0.8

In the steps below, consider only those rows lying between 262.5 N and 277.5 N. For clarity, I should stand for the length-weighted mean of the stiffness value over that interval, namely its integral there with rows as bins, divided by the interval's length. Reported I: 1.34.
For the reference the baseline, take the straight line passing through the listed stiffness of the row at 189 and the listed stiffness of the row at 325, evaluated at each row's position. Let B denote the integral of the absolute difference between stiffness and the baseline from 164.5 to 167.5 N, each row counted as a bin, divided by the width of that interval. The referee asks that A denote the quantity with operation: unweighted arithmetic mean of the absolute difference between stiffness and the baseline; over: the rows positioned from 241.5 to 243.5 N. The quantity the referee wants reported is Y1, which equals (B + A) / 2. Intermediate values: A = 0.17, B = 0.60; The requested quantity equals 0.38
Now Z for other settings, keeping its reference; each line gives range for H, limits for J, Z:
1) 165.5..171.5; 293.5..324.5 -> -0.3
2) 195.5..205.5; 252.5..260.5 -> -0.5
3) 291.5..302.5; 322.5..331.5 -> 0.4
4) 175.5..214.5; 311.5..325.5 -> -0.5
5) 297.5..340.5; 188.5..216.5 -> 0.6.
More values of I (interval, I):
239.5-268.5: 1.52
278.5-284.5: 0.75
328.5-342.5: 1.55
